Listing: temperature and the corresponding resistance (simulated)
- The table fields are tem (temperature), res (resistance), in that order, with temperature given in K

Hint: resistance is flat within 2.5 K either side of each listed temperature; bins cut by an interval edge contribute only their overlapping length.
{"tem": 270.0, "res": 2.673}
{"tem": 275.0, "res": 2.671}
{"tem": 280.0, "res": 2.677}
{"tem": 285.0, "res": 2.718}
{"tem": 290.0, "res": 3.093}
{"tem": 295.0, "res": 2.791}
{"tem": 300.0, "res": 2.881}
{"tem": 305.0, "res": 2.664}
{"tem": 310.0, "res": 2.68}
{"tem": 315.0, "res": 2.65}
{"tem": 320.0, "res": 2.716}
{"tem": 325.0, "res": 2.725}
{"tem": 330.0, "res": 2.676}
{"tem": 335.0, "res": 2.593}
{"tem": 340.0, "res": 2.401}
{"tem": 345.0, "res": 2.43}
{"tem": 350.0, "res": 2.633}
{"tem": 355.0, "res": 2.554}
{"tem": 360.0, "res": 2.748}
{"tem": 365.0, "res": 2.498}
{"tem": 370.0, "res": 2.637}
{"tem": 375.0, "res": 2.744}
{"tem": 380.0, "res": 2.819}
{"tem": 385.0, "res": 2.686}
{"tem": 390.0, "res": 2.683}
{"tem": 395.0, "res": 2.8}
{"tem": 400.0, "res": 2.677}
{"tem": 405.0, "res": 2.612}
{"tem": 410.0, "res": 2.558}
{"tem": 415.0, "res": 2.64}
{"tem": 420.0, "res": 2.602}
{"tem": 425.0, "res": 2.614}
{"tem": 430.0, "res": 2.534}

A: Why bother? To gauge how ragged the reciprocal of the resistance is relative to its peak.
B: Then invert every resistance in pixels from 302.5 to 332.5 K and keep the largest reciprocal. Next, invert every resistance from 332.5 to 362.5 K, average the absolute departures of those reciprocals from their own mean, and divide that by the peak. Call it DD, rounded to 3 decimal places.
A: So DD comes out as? 0.040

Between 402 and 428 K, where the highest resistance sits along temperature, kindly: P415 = 415.0 K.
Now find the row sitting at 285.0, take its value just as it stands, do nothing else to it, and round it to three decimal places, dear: 2.718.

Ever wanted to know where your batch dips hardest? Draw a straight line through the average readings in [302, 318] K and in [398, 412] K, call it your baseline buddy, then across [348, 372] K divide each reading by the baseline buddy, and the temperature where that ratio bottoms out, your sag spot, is 365.0 K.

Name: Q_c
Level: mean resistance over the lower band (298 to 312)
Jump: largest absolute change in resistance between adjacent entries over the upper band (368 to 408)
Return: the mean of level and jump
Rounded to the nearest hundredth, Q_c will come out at 1.44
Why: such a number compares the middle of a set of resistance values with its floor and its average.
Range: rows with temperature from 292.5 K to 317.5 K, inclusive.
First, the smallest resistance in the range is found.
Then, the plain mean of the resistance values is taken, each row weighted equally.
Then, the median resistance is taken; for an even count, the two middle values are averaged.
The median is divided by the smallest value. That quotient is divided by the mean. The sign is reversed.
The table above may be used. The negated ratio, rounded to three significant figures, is -0.370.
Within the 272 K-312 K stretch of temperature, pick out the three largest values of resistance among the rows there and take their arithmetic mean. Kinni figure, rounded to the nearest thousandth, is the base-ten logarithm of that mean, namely 0.466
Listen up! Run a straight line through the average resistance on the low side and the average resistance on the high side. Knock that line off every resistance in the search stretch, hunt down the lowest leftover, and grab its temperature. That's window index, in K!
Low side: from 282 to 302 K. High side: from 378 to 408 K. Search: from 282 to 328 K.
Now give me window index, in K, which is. 305.0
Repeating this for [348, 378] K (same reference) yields 365.0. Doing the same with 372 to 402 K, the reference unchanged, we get 385.0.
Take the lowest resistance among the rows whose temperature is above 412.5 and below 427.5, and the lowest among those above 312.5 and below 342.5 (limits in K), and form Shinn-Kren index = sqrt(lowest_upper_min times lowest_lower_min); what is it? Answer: 2.50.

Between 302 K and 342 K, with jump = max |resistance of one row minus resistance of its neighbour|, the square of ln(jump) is 2.7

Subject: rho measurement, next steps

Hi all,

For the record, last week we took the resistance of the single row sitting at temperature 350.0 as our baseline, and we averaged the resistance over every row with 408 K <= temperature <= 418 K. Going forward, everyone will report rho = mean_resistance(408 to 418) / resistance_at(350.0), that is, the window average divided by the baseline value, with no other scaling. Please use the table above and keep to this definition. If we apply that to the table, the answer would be 0.99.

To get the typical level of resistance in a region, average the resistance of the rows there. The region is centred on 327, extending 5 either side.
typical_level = 2.70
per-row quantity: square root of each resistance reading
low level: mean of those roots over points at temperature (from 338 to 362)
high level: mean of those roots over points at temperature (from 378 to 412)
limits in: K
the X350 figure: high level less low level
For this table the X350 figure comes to 0.043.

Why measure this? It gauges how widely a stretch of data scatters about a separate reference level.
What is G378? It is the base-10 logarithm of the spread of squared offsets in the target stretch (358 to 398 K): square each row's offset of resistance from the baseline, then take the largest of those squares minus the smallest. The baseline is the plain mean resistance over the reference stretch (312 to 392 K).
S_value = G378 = -1.48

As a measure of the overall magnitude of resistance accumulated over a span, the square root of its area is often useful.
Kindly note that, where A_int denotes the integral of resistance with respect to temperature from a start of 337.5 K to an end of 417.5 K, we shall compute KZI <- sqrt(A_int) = 14.5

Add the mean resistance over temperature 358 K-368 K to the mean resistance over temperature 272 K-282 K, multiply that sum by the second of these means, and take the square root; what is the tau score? 3.76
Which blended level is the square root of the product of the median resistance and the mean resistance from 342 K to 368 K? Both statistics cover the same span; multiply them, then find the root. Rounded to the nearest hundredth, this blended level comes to 2.56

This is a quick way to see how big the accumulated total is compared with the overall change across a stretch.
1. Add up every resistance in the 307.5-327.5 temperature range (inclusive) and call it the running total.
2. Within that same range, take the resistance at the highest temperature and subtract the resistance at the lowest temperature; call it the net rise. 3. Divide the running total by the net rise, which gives 239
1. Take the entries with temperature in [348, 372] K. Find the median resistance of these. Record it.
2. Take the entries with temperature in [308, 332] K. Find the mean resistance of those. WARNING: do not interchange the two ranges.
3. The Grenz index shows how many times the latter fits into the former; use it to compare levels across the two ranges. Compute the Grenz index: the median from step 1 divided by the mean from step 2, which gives 0.98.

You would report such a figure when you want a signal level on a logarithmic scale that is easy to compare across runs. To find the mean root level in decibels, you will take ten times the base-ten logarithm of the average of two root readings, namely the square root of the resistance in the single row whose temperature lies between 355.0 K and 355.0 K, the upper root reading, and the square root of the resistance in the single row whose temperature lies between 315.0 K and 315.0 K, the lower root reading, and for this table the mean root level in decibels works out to 2.08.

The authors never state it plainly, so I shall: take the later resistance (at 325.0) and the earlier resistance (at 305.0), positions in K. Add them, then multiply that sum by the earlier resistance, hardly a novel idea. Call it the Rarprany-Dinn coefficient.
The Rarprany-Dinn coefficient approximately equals 14.4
